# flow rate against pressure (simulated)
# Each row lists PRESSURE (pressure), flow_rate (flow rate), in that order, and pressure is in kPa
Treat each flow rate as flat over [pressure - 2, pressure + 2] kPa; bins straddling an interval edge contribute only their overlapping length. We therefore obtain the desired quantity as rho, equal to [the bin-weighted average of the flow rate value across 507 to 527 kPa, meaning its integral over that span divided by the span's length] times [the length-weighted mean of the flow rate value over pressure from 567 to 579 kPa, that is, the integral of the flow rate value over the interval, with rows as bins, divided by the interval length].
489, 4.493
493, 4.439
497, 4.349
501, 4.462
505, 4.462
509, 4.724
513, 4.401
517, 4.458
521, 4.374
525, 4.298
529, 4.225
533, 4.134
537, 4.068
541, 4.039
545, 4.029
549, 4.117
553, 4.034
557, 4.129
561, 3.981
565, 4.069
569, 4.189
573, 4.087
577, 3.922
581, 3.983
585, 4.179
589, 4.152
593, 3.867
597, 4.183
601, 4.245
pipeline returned 18.1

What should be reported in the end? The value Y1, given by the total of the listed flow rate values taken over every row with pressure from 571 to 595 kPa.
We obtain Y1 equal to 24.2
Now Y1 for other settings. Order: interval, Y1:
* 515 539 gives 25.6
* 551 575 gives 24.5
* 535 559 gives 24.4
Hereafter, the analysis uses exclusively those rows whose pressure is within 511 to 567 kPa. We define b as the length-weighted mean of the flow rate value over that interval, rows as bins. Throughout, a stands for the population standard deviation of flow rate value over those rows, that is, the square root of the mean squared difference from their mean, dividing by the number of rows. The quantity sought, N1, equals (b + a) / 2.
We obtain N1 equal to 2.16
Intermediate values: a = 0.15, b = 4.17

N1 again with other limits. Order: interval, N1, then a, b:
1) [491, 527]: 2.28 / 0.11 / 4.44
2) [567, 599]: 2.10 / 0.12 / 4.07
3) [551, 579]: 2.07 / 0.08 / 4.06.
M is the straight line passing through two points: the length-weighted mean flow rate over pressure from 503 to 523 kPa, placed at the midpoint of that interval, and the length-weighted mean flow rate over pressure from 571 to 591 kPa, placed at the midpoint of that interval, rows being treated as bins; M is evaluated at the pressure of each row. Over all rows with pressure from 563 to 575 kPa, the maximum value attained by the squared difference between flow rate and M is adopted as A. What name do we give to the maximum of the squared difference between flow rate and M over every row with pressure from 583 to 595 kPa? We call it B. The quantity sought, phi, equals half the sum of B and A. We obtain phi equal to 0.014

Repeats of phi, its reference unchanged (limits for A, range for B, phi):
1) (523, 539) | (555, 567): 0.057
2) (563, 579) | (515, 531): 0.027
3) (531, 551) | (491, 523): 0.064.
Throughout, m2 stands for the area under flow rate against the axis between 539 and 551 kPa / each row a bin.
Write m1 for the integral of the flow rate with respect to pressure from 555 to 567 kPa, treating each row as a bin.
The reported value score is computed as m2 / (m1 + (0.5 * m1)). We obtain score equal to 0.667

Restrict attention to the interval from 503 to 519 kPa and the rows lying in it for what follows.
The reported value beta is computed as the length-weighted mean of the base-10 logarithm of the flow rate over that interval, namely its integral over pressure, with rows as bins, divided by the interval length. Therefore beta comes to 0.654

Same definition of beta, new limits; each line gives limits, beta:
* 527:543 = 0.614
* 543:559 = 0.610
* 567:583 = 0.607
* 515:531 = 0.637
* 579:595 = 0.607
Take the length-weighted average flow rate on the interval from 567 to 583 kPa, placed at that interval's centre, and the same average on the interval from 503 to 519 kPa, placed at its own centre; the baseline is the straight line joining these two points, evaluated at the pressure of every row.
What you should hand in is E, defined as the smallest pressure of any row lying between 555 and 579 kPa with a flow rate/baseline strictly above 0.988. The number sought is 557 kPa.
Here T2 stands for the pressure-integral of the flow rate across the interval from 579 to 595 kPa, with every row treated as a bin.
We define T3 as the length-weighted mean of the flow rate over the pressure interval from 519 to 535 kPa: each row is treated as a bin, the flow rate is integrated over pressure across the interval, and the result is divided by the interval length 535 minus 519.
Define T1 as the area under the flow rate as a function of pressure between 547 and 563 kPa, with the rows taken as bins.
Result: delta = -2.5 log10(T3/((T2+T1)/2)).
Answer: 2.96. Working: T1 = 65.0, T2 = 65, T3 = 4.26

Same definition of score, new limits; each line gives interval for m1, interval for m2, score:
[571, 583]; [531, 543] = 0.681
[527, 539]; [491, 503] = 0.711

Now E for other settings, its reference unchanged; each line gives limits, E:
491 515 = 509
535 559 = 557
